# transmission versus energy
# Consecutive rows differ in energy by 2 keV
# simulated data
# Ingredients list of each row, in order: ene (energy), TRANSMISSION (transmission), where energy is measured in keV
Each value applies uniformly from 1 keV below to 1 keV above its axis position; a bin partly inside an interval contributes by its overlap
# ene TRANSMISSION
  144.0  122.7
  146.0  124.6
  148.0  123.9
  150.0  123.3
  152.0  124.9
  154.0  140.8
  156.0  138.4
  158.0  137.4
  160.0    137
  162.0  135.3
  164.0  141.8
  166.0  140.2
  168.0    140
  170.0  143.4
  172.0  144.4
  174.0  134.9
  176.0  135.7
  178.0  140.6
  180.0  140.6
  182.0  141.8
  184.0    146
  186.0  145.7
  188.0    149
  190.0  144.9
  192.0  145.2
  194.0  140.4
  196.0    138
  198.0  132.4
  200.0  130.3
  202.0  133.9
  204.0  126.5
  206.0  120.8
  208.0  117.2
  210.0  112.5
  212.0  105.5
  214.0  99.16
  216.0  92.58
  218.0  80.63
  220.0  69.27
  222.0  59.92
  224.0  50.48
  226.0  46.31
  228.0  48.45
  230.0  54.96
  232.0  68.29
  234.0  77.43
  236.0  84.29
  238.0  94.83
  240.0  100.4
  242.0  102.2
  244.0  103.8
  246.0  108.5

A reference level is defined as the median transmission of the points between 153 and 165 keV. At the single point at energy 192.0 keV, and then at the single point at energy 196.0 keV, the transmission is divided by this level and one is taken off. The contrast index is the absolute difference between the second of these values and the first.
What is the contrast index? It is 0.052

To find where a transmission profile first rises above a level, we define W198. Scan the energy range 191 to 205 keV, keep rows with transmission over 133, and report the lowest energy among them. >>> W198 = 192.0 keV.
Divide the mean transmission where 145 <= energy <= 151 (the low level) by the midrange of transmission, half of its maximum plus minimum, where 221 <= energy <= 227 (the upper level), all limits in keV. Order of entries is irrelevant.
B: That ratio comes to 2.3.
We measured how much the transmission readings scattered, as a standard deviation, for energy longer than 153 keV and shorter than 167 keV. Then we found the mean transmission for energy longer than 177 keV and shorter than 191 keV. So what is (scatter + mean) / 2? 73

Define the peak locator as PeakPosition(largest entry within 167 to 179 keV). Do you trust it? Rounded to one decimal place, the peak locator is 172.0 keV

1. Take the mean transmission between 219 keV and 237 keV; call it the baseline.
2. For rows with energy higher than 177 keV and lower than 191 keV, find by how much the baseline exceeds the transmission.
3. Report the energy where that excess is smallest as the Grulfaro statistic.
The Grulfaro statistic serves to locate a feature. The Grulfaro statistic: 188.0 keV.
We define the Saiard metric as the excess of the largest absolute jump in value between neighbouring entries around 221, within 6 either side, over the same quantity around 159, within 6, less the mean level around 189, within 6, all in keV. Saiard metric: -140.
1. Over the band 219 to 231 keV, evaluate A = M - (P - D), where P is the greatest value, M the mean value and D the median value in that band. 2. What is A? 38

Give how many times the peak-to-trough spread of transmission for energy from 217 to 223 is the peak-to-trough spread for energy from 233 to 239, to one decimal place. 1.2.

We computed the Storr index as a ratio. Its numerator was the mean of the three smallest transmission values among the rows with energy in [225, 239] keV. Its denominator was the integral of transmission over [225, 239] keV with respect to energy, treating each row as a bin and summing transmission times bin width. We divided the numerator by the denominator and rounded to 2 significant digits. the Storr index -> 0.053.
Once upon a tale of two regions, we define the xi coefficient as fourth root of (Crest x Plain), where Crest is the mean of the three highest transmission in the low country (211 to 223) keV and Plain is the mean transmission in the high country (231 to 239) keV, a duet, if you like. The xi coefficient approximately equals 9.5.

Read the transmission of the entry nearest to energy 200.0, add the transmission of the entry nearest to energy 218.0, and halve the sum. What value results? 105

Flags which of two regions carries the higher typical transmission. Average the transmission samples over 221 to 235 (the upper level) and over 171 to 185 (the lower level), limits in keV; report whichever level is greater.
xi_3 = 141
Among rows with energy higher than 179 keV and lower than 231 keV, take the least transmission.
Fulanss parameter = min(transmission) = 46.31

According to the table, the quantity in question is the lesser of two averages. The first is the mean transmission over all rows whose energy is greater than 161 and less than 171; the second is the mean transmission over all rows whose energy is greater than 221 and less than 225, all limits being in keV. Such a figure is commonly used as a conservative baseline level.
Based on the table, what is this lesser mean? 55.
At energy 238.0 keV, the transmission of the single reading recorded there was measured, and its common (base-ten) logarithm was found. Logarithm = 1.98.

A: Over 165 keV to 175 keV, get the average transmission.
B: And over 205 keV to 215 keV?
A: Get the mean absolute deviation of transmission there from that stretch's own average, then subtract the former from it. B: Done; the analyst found -134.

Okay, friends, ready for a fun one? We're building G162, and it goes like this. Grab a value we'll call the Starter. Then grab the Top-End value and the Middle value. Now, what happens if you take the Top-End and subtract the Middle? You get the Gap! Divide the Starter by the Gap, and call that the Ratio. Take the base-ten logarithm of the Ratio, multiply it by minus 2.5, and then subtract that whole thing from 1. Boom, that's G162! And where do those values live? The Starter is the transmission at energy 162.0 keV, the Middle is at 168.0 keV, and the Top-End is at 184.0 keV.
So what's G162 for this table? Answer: 4.4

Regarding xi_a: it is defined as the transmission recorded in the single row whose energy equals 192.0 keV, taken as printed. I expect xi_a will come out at 145.2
